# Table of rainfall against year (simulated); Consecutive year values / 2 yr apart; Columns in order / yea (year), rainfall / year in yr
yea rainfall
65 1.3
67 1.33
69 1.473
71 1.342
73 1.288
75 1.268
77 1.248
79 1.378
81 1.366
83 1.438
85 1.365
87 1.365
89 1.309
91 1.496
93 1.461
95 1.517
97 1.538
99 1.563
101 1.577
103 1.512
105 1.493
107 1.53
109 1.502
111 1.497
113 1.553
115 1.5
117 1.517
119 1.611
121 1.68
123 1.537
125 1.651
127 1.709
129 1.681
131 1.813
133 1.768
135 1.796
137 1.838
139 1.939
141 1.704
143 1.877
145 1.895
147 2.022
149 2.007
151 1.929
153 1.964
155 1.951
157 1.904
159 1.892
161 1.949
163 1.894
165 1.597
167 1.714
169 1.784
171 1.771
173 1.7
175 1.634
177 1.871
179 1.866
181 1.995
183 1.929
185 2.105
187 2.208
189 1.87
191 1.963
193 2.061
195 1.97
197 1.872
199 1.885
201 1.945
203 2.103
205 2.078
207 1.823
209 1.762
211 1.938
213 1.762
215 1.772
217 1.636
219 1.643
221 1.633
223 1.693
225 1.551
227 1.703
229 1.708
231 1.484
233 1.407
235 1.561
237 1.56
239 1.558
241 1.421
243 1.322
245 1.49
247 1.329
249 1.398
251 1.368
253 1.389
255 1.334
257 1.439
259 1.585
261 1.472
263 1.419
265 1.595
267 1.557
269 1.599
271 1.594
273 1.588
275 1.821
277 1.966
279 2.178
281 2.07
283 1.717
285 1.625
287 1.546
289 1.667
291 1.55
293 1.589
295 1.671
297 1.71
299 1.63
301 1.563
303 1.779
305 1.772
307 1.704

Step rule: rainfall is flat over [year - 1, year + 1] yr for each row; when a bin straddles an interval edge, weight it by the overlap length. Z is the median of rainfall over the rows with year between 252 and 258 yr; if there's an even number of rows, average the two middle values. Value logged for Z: 1.389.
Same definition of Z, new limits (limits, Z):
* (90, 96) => 1.496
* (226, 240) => 1.560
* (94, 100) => 1.538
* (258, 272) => 1.585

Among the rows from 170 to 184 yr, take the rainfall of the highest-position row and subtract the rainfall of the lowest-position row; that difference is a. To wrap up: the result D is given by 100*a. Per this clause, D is 16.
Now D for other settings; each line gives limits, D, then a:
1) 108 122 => 18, 0.18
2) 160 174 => -25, -0.25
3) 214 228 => -7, -0.07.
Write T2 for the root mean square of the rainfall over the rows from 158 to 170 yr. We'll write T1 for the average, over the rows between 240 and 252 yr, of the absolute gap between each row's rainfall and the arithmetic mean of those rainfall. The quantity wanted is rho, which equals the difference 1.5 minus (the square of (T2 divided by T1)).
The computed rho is -1399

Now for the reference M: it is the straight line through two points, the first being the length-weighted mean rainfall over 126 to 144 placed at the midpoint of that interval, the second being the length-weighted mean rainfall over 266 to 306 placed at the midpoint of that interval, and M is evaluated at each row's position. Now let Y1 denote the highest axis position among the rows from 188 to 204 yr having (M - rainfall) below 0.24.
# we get 203 yr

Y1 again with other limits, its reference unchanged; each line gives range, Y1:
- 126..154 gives 153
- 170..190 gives 189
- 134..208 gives 207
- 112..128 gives 127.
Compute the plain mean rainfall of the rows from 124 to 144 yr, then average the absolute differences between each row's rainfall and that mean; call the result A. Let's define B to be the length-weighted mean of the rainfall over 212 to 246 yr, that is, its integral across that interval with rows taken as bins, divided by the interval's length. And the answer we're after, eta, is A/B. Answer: 0.047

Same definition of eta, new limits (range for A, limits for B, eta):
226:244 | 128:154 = 0.056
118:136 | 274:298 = 0.039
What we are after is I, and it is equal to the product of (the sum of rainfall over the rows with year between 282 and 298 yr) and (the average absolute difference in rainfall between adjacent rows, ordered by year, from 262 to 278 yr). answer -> 1.20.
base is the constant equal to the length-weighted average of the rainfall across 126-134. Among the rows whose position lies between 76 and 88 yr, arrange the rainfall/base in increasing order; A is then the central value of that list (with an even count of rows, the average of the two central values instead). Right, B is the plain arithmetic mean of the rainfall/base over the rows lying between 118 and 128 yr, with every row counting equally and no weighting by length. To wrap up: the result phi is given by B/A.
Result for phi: 1.199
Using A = 0.78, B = 0.94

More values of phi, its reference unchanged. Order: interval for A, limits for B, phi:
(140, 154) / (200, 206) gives 1.059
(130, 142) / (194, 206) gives 1.095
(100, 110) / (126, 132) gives 1.147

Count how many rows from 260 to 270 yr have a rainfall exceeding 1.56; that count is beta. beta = 2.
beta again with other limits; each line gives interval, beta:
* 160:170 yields 5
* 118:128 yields 4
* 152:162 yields 5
